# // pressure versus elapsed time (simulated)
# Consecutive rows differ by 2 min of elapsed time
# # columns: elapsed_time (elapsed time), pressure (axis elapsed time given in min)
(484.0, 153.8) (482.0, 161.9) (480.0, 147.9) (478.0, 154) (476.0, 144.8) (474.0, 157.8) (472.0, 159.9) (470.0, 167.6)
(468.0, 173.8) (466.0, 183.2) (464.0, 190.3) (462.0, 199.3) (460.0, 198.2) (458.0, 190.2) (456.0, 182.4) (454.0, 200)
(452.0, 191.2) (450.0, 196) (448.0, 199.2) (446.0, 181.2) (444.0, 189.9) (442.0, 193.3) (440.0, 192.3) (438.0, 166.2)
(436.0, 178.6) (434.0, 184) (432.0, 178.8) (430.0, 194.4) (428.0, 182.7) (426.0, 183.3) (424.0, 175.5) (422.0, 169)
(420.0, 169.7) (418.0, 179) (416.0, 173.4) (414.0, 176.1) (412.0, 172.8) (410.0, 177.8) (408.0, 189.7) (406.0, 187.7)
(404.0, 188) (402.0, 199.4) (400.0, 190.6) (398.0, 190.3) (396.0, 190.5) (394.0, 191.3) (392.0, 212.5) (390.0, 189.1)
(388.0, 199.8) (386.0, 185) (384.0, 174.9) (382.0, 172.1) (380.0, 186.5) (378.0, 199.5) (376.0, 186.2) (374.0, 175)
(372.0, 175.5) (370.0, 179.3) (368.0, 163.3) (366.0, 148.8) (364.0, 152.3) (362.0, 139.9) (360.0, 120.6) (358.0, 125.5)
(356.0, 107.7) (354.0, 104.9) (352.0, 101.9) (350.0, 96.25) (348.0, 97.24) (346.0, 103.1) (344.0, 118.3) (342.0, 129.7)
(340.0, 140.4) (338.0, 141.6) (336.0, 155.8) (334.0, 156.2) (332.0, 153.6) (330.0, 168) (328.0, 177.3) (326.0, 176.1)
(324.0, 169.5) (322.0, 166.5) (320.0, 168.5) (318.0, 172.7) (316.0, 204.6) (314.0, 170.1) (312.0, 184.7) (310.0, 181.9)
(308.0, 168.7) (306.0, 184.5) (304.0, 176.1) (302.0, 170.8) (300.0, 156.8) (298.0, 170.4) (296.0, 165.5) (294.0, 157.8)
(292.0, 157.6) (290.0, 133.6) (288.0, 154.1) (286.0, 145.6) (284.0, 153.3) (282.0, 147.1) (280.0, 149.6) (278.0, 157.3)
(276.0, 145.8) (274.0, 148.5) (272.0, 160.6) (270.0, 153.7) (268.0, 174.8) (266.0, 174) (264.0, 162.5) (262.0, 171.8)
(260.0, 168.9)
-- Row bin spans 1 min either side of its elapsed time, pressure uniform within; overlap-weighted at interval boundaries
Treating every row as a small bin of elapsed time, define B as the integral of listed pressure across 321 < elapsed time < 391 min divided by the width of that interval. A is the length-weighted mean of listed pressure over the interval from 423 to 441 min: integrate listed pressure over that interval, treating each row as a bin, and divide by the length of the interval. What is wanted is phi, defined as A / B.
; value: 1.19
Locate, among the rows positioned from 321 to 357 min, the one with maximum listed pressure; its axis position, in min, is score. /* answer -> 328.0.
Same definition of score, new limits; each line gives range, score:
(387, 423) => 392.0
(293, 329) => 316.0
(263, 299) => 268.0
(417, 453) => 448.0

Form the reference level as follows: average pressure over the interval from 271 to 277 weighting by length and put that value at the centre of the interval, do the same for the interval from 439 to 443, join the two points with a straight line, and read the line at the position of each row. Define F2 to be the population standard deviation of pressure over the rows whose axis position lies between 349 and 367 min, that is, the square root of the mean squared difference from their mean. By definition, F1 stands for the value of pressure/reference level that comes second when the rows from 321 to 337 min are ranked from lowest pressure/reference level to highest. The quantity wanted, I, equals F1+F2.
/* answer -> 21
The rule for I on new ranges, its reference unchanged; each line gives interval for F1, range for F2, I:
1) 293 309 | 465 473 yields 10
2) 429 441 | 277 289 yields 5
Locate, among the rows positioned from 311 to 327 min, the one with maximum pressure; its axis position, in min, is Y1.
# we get 316.0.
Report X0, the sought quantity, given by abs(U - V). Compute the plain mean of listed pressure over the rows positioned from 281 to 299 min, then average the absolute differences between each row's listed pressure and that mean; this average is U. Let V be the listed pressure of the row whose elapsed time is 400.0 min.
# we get 183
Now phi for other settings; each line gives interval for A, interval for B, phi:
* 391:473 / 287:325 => 1.09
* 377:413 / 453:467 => 0.98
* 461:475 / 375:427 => 0.95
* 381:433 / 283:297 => 1.21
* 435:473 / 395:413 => 0.99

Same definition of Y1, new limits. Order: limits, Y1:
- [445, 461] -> 454.0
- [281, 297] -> 296.0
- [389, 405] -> 392.0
